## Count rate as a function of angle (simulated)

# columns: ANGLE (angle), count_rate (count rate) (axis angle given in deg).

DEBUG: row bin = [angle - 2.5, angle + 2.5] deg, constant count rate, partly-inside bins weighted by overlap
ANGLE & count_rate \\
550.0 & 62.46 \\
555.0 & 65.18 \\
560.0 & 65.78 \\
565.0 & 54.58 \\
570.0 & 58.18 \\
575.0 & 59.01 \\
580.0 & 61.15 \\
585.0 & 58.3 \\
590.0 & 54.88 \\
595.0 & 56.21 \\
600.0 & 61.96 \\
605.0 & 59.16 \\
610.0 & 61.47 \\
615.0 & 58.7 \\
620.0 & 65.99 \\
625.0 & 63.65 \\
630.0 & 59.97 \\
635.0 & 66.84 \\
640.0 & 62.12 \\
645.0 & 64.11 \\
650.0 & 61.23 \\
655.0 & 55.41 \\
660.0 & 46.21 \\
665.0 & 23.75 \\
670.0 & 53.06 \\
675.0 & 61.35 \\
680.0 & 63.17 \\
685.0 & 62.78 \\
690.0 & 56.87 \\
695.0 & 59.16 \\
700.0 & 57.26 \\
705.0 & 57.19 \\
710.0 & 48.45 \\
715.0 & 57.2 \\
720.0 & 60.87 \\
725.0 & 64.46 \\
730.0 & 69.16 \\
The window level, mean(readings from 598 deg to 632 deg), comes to 62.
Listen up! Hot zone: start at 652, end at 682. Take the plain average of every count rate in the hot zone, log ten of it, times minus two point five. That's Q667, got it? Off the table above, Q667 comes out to -4.26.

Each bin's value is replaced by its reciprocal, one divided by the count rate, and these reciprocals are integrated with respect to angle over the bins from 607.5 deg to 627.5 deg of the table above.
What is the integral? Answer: 0.32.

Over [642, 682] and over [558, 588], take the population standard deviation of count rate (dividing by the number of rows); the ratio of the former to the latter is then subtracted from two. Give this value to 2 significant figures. -1.7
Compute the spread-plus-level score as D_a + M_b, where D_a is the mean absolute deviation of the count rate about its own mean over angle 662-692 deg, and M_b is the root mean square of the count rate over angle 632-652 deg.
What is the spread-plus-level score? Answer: 74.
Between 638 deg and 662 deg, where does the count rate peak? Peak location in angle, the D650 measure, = 645.0 deg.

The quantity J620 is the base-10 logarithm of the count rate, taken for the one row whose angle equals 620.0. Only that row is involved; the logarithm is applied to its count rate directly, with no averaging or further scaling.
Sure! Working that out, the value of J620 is 1.82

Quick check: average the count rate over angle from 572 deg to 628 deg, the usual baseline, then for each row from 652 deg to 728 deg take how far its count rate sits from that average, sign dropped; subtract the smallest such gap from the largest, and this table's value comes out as 35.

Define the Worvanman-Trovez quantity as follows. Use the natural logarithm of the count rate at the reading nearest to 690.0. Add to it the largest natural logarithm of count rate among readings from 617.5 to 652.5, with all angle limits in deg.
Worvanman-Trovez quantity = 8.24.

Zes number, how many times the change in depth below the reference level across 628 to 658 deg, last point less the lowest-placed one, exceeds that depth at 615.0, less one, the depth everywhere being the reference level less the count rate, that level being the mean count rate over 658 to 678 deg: -1.4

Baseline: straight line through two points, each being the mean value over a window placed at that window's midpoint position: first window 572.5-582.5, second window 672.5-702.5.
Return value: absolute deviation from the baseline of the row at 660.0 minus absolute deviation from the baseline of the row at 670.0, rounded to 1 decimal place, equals 6.8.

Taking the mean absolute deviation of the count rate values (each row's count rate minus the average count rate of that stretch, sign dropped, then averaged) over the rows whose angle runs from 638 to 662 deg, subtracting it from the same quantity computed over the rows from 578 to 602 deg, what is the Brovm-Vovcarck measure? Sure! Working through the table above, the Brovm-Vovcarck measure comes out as -3.2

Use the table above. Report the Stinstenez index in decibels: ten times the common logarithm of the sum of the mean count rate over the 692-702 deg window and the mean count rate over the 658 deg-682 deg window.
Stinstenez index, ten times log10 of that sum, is 20.3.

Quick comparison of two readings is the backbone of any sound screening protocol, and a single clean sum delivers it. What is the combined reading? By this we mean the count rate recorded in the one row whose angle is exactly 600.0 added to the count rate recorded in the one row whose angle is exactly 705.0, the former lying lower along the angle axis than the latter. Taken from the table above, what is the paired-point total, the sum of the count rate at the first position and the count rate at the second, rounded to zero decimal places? 119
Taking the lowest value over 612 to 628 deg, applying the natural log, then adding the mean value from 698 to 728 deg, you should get 62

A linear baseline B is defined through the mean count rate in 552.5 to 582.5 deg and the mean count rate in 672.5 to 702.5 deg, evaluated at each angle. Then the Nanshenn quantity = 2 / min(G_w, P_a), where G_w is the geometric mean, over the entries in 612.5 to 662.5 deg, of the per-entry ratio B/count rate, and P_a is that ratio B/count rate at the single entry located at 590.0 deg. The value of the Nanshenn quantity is 1.99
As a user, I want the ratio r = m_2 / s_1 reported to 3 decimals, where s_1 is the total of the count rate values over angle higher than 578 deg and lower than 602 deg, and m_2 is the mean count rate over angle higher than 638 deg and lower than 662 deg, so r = 0.198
